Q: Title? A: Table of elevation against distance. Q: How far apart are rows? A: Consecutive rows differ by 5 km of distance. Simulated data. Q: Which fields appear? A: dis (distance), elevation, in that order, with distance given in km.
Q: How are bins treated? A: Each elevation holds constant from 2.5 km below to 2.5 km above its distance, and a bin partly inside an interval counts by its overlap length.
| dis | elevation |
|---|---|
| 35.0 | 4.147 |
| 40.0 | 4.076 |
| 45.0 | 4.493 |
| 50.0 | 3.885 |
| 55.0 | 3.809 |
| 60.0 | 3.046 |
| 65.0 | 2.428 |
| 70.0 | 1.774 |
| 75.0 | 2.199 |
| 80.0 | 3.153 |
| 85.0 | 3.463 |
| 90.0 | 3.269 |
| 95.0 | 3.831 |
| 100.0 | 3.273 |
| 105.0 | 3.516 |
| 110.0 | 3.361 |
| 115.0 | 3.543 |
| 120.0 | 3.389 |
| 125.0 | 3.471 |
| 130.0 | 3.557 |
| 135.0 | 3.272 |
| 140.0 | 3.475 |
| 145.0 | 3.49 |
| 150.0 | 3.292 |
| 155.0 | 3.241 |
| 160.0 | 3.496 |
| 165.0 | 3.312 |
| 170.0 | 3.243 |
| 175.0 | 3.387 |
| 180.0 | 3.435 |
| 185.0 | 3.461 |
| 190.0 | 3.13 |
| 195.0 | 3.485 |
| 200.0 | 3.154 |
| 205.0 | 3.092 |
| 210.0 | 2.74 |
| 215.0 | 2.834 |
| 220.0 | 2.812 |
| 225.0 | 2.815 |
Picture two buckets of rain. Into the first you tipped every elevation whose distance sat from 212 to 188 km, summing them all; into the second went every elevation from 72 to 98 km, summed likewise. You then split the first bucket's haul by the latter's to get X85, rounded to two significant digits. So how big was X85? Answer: 0.98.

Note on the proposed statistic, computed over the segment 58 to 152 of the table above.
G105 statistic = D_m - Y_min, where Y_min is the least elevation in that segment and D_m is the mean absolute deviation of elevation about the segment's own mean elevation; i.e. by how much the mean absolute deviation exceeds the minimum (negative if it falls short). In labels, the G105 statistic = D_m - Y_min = -1.4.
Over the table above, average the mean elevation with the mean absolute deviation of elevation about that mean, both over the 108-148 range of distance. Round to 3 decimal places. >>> 1.761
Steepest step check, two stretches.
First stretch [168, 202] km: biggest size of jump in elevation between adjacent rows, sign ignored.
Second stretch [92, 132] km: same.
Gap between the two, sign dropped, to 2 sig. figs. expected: 0.20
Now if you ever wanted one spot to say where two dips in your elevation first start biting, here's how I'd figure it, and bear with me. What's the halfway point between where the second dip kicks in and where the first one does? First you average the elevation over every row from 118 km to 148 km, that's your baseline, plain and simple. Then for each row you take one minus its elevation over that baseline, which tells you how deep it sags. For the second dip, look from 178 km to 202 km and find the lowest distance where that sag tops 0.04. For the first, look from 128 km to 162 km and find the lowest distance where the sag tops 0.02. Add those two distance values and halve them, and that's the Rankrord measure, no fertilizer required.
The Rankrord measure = 162.5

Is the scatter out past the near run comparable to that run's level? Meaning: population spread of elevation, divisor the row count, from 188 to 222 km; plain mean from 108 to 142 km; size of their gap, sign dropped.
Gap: 3.20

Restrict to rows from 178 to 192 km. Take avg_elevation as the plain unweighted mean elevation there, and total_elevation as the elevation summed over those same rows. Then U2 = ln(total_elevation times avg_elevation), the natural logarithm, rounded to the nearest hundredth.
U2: 3.51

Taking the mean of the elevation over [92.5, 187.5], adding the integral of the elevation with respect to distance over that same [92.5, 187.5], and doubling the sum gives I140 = 657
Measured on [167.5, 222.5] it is 354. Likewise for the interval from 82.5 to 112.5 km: 214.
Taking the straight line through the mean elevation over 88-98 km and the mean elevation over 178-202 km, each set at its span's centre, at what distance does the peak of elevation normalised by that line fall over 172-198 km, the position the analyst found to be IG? 195.0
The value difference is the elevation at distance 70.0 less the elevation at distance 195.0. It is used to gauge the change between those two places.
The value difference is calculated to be -1.7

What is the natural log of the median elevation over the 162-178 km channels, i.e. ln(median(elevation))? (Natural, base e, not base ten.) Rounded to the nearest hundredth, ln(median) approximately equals 1.20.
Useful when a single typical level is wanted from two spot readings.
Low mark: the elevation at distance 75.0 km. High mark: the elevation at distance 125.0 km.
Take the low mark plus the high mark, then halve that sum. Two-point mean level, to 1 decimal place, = 2.8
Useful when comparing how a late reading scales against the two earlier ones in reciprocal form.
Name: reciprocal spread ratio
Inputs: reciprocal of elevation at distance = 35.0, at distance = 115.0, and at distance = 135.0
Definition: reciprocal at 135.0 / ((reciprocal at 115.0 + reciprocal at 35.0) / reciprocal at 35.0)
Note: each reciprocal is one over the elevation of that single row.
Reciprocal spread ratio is 0.141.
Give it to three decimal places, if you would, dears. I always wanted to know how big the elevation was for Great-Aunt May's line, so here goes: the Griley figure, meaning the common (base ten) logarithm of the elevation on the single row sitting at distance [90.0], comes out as 0.514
